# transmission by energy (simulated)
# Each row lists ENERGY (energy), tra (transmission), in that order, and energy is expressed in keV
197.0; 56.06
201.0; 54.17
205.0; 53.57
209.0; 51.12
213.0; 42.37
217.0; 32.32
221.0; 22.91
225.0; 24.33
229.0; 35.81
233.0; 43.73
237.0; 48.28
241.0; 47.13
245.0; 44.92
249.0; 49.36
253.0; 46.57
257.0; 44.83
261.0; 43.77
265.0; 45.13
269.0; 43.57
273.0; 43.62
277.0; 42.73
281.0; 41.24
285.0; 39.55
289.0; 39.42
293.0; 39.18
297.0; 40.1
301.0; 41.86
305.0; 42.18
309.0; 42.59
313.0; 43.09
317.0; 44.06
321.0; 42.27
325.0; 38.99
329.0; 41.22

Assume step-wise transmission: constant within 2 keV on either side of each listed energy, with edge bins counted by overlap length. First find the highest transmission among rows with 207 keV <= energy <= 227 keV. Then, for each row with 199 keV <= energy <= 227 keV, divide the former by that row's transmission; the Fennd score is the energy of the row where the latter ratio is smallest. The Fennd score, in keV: 201.0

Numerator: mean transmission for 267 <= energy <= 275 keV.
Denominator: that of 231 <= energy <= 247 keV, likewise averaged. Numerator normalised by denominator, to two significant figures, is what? 0.95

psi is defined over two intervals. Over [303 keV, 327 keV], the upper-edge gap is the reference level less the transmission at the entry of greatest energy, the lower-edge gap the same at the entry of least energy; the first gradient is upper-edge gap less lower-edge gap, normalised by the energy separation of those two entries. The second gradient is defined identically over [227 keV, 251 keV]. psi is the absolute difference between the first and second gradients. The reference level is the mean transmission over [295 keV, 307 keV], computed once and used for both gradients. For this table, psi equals 0.84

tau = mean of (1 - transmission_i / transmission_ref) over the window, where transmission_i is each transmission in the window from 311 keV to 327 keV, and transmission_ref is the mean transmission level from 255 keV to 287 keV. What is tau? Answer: 0.02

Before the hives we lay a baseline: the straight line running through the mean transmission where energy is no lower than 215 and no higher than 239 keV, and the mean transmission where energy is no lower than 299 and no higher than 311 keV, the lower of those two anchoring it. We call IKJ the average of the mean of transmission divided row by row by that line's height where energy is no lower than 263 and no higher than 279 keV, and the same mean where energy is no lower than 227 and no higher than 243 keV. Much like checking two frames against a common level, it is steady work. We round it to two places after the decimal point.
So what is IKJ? 1.18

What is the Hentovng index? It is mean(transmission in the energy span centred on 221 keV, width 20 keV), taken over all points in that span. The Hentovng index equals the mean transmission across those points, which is 31.5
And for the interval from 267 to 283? 42.8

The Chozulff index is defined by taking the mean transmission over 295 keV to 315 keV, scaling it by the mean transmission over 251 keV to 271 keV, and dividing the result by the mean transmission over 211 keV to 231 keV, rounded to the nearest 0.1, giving 59.6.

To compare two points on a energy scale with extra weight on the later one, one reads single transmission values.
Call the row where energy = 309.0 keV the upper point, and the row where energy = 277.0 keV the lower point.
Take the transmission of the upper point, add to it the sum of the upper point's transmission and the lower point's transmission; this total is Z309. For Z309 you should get 128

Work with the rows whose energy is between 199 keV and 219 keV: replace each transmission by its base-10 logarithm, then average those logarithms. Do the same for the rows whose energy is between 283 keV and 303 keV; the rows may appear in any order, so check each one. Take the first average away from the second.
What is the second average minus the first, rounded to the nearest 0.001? -0.059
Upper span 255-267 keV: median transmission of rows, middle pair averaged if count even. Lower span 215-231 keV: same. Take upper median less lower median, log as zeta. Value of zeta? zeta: 17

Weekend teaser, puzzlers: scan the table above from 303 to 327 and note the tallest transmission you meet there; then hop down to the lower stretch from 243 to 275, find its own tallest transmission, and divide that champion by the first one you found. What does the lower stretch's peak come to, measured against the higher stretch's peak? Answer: 1.12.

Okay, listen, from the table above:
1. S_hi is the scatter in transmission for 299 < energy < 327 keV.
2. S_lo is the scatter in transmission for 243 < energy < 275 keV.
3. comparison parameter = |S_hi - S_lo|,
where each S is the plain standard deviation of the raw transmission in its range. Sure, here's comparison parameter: 0.4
